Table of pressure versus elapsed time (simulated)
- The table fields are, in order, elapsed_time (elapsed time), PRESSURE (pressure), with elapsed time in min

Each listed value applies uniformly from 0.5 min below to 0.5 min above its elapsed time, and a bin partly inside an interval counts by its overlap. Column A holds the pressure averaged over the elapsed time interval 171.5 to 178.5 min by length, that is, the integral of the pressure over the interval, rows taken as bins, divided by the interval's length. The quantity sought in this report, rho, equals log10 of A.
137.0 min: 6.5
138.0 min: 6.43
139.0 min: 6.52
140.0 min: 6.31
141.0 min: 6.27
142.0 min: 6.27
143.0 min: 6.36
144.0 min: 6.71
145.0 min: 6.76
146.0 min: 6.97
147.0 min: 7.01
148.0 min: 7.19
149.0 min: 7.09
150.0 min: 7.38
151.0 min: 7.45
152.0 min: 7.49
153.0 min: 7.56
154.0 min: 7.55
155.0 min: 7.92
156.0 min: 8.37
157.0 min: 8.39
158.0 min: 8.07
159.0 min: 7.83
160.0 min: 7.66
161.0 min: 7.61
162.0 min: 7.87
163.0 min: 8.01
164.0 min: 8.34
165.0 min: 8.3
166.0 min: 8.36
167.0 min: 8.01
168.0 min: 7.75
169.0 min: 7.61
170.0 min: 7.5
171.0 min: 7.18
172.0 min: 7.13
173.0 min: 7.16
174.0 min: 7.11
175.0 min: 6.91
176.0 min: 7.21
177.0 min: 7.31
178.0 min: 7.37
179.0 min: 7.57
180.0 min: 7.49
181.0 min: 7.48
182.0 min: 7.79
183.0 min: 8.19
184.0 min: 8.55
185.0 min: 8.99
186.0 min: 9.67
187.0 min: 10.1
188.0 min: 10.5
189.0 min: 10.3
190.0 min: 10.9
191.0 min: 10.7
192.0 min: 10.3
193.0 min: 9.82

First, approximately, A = 7.2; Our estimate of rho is 0.856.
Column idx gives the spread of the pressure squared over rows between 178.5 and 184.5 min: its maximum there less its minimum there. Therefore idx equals 17.2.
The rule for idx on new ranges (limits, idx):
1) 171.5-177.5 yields 5.7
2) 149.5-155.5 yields 8.3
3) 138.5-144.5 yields 5.7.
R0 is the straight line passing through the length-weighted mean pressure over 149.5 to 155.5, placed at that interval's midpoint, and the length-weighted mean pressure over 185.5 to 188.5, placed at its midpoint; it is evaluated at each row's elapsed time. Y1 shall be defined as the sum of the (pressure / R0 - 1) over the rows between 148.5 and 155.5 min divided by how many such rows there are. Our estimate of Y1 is -0.004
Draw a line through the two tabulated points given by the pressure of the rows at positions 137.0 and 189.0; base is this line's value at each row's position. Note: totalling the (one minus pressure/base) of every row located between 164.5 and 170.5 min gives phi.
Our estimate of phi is 0.6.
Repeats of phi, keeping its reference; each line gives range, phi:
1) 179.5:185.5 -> 1.1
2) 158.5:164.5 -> 0.3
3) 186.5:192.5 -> -0.1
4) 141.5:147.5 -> 0.3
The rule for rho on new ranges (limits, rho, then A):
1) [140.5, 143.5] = 0.799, 6.3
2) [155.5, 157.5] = 0.923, 8.4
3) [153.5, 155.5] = 0.888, 7.7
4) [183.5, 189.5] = 0.986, 9.7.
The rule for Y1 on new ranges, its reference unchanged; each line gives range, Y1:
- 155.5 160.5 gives 0.013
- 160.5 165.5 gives -0.037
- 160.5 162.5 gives -0.058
